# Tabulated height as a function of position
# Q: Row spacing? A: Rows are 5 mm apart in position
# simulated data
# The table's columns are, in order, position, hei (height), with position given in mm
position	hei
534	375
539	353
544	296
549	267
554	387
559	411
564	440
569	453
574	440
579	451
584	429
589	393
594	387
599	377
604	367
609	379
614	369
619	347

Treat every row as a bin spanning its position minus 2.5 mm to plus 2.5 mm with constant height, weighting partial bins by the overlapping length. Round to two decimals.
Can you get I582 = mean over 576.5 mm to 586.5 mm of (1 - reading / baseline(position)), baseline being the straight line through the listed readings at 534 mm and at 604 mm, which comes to -0.19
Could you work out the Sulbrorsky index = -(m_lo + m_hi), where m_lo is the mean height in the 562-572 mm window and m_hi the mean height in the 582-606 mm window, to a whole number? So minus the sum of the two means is -837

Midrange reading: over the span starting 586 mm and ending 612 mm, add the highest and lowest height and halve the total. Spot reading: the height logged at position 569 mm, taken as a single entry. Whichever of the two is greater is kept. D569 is 453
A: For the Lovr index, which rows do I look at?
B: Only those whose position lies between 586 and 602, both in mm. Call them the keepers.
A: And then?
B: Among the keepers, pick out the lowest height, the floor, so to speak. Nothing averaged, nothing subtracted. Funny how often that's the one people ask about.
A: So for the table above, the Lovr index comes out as 377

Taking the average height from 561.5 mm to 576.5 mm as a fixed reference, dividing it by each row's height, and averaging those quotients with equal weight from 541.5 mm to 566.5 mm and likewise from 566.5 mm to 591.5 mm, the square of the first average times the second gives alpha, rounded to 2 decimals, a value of 1.69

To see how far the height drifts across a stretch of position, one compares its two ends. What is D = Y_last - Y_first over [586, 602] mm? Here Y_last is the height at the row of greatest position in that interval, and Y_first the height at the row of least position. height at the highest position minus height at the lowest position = -16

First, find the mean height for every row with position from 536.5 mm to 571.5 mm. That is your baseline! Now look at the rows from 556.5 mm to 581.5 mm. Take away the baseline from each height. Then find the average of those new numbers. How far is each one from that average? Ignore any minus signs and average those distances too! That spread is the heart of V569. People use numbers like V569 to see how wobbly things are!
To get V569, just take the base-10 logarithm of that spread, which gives 1.05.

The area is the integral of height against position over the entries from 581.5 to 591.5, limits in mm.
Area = 4110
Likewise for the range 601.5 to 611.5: 3730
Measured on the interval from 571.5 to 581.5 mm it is 4455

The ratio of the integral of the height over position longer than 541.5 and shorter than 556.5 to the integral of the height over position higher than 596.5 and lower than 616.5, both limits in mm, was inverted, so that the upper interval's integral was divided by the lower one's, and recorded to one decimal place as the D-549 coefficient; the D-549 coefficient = 1.6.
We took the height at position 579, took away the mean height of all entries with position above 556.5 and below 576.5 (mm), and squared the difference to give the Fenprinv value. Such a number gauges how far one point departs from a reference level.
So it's 225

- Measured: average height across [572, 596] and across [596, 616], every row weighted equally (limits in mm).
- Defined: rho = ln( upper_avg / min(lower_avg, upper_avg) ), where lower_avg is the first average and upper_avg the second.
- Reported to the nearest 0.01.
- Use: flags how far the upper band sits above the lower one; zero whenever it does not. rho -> 0.00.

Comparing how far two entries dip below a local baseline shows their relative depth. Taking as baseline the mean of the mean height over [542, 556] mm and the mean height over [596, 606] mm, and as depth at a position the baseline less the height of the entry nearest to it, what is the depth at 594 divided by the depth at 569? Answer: 0.39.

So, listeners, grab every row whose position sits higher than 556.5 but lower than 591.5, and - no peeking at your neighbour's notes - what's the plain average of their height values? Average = 431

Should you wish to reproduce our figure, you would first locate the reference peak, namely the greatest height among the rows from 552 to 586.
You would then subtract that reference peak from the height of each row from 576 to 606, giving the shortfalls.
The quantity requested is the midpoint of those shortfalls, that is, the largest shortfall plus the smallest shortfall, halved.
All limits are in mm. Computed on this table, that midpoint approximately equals -44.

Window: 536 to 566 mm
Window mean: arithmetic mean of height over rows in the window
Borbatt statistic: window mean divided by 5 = 72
